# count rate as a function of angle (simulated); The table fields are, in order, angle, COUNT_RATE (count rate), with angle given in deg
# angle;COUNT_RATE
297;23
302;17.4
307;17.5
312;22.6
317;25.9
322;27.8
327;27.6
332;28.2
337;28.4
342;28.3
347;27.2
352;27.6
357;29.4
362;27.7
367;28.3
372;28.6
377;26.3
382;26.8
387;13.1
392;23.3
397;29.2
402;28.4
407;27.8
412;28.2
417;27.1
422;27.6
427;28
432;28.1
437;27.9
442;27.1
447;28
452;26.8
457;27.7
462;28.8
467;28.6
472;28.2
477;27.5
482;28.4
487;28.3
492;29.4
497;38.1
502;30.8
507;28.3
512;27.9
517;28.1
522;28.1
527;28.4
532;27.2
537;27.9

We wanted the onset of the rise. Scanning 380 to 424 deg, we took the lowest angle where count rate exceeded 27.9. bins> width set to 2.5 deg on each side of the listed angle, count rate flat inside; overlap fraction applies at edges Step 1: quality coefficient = 397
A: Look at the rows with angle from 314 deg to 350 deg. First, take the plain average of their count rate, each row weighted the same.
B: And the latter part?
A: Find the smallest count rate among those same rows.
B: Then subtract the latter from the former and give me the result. 1.7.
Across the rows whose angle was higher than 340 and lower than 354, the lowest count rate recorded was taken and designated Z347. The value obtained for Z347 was 27.2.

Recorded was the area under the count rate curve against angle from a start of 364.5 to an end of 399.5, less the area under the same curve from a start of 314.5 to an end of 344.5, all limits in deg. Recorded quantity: 47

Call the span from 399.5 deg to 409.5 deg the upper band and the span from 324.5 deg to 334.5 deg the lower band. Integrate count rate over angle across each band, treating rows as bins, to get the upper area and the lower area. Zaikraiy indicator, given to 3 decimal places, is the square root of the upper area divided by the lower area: 1.004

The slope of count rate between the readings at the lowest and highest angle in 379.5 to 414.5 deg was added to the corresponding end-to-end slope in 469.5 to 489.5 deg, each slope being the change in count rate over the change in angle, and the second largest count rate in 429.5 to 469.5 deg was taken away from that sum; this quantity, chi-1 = -28.5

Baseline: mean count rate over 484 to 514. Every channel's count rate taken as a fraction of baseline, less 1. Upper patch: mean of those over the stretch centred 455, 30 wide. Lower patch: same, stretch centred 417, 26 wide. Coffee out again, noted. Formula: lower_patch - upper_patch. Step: -0.003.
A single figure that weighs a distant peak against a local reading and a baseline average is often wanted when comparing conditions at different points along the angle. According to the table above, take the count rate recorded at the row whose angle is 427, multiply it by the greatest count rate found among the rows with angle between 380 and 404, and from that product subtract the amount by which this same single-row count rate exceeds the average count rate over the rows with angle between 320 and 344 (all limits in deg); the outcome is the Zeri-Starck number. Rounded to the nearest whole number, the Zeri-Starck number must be 818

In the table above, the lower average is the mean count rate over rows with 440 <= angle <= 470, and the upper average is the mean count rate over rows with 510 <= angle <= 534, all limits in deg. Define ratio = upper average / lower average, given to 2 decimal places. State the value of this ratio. 1.00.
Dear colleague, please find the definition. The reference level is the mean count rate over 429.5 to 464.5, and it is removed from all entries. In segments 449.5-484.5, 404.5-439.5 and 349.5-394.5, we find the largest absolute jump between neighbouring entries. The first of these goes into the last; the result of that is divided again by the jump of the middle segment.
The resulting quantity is 11.3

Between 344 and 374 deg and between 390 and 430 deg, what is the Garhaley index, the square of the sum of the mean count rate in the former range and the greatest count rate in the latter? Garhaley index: 3287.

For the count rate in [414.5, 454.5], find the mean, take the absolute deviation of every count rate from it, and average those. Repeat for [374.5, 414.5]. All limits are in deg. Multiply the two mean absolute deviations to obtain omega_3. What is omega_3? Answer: 2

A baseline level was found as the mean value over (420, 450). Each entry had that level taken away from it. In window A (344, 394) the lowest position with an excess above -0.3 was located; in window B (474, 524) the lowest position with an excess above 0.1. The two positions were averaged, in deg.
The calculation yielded 417.0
